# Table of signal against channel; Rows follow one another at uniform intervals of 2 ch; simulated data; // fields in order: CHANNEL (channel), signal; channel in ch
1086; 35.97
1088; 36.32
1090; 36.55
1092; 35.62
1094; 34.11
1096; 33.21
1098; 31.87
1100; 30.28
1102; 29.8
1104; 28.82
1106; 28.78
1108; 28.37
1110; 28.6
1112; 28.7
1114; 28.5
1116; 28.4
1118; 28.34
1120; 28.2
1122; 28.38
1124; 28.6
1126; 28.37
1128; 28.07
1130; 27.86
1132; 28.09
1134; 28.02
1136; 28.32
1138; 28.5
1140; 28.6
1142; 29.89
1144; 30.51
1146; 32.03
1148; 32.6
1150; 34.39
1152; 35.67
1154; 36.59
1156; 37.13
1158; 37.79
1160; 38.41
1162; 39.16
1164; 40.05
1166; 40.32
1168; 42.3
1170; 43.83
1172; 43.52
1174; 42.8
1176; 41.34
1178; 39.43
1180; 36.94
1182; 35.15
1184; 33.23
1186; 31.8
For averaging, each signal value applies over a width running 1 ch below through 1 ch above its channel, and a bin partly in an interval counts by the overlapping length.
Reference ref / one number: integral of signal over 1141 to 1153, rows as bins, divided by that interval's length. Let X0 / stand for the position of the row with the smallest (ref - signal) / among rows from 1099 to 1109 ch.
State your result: 1100 ch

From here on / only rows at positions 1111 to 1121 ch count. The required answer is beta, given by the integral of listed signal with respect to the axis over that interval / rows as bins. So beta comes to 284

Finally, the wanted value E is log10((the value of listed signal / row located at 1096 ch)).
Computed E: 1.52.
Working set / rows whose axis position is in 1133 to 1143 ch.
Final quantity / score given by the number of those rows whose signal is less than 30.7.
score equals 5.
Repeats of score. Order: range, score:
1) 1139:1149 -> 3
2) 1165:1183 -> 0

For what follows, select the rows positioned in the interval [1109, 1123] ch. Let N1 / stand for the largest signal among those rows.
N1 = 28.7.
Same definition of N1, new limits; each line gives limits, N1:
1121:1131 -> 28.6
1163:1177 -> 43.83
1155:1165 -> 40.05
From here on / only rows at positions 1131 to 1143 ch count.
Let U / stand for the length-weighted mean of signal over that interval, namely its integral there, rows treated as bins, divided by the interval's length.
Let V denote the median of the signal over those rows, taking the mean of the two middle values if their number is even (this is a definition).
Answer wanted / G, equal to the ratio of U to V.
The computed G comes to 1.01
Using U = 29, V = 28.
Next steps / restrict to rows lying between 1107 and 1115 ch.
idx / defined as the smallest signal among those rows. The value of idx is 28.37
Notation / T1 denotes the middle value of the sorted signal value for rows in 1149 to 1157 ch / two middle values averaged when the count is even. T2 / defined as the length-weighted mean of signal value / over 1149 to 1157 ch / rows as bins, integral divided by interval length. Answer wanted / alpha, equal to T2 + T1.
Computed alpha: 72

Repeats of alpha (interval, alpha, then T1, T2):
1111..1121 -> 57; 28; 28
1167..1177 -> 86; 43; 43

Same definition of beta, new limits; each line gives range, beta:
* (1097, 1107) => 299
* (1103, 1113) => 287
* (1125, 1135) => 281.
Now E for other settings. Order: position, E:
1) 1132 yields 1.45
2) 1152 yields 1.55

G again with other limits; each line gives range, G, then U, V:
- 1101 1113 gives 1.00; 29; 29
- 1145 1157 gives 0.99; 35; 35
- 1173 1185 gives 1.00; 38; 38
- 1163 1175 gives 0.99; 42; 43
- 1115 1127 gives 1.00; 28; 28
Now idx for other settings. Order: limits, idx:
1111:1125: 28.2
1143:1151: 30.51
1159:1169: 38.41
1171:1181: 36.94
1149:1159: 34.39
